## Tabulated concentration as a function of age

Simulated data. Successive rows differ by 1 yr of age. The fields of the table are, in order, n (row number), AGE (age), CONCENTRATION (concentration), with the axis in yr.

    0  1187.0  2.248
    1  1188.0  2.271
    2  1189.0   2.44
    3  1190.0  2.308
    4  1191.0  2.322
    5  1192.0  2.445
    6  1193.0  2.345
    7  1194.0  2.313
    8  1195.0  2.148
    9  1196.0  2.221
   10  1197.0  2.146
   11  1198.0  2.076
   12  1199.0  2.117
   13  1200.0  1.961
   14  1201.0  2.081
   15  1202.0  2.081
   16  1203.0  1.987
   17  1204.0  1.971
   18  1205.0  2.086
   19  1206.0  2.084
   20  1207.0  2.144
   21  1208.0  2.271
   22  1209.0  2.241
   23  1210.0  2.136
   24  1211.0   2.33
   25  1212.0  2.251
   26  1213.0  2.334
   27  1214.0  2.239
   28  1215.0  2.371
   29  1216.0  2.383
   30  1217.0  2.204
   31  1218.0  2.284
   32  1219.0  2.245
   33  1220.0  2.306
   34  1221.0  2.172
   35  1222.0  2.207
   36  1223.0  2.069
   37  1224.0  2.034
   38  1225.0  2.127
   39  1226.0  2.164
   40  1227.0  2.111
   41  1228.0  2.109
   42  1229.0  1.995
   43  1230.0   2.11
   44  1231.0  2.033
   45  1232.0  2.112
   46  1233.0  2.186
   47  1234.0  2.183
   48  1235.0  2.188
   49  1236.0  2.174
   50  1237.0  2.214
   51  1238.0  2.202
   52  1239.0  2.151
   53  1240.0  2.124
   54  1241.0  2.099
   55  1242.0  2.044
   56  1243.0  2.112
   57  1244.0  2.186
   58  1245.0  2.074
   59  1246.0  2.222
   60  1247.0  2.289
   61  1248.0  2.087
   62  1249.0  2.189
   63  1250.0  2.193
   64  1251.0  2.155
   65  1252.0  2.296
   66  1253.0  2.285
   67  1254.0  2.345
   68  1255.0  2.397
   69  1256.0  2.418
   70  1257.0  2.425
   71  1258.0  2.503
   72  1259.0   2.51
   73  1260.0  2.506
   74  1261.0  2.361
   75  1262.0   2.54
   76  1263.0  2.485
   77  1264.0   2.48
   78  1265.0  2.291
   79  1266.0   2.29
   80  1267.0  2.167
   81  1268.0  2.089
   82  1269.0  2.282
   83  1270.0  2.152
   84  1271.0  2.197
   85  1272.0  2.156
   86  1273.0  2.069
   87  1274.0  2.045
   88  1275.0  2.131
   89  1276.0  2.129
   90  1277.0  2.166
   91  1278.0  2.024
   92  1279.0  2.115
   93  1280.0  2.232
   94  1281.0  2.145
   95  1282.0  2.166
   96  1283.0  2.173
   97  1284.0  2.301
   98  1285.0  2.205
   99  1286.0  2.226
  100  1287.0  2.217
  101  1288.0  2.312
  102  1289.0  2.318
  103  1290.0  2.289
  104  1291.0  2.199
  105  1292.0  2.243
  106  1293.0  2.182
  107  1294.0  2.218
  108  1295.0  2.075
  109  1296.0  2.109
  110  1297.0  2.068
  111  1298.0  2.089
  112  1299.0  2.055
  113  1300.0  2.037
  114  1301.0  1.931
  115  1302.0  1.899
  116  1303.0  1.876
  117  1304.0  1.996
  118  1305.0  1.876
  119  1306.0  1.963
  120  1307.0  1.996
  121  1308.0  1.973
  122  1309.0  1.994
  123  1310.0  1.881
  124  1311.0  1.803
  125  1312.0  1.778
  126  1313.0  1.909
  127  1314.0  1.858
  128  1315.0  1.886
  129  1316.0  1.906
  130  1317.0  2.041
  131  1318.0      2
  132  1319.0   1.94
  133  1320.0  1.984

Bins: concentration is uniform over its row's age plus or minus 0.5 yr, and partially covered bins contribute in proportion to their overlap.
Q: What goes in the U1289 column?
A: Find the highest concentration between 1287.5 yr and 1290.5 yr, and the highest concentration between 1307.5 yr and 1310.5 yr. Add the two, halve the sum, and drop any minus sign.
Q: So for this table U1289 2.16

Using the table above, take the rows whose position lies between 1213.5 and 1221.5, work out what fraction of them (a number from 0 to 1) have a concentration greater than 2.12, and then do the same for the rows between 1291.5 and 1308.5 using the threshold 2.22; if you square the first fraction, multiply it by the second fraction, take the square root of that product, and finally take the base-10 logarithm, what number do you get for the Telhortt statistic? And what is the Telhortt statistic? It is -0.62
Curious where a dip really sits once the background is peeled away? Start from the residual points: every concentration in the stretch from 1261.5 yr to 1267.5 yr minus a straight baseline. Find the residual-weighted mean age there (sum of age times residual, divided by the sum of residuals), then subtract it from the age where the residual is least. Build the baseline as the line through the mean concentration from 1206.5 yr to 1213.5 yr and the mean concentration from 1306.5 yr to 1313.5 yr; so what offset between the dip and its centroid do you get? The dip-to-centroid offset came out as 3.2 yr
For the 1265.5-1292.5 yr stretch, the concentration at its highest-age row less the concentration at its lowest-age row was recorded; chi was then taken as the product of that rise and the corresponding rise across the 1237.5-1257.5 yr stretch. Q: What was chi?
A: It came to -0.010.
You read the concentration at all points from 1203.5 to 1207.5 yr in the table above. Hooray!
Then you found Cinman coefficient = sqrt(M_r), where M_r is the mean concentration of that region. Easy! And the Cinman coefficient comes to 1.44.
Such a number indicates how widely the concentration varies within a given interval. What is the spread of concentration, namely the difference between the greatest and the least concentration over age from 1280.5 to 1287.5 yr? 0.16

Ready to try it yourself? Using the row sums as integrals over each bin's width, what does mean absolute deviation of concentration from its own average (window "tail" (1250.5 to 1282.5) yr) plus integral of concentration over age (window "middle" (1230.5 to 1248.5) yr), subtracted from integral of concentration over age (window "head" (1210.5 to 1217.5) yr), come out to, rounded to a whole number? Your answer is -23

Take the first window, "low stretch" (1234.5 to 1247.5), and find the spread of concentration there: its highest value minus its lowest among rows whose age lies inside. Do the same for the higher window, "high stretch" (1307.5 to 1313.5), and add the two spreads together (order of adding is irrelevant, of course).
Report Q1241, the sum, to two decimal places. 0.46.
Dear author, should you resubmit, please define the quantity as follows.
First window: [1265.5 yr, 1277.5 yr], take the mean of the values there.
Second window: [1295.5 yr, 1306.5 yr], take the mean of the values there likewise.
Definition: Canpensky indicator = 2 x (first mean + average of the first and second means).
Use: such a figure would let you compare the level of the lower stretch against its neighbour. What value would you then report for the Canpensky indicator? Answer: 8.5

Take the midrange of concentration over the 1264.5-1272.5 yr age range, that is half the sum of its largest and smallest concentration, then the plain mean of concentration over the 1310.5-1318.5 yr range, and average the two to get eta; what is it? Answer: 2.04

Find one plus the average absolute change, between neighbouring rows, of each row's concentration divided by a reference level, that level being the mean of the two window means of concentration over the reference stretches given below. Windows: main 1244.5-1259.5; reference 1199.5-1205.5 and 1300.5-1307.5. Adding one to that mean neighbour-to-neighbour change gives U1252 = 1.034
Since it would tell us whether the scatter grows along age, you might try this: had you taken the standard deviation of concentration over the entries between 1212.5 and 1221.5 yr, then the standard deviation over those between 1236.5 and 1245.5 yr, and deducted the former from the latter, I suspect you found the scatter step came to -0.014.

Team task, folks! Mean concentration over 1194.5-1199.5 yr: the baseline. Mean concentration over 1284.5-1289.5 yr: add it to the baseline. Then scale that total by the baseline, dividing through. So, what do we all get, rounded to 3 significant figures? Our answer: 2.05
